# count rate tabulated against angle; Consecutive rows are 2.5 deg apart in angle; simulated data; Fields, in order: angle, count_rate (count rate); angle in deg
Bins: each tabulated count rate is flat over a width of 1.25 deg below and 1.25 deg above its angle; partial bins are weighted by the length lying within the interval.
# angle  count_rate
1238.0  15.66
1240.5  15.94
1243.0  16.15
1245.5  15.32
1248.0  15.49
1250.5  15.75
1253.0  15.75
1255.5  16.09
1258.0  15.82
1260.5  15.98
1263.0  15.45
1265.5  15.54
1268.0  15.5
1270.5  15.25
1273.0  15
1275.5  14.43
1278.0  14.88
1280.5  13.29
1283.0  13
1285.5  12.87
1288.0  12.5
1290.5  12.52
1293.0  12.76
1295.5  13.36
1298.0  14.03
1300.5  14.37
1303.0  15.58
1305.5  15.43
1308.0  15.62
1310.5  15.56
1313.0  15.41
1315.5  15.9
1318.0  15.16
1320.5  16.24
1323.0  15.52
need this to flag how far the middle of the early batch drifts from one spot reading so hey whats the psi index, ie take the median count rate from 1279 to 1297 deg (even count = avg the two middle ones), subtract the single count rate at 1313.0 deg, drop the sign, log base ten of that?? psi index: 0.4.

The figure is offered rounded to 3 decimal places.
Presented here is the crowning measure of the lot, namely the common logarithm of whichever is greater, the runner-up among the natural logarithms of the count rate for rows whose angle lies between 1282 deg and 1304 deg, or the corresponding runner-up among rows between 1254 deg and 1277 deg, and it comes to 0.443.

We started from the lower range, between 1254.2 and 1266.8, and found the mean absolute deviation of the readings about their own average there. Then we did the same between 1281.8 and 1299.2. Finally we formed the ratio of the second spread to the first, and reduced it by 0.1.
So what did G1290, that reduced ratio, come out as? 1.65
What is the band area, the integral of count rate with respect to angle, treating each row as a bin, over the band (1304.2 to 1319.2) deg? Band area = 233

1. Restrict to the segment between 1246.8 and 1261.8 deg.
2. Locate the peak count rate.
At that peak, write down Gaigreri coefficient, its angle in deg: 1255.5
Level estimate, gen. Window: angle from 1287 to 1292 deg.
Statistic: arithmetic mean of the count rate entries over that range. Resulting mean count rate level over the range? 12.5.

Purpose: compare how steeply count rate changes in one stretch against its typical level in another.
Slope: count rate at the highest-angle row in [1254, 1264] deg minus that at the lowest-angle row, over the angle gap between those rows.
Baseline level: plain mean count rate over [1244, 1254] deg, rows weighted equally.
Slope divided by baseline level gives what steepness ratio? -0.005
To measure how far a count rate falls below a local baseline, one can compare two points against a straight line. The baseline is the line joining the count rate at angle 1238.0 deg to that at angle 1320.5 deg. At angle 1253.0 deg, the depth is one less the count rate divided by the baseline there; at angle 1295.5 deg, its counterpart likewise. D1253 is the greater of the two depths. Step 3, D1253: 0.17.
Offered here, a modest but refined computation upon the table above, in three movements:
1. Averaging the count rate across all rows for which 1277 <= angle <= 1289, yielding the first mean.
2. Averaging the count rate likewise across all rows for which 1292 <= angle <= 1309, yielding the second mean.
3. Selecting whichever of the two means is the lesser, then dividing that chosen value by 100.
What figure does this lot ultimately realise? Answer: 0.133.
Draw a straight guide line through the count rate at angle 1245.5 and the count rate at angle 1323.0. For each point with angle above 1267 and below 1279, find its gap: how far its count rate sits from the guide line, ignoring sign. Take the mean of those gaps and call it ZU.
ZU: 0.43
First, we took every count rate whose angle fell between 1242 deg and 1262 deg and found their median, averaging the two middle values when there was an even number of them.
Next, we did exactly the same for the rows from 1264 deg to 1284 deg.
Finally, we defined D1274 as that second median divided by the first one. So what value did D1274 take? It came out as 0.95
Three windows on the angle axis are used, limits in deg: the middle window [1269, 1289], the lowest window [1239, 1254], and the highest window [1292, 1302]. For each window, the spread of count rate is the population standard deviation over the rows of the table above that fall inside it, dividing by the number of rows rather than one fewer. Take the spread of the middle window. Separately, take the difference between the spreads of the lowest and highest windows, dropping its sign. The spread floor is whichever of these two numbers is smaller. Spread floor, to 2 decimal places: 0.35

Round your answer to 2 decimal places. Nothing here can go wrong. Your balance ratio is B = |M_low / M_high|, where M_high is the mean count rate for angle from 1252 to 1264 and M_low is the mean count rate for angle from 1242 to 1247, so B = 0.99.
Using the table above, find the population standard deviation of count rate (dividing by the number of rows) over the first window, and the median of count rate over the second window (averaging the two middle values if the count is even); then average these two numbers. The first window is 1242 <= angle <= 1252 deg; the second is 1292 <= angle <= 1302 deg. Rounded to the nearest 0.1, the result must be 7.0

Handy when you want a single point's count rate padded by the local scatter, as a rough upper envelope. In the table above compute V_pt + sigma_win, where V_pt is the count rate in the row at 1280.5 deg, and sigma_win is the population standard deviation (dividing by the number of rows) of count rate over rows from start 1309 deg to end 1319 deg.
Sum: 13.6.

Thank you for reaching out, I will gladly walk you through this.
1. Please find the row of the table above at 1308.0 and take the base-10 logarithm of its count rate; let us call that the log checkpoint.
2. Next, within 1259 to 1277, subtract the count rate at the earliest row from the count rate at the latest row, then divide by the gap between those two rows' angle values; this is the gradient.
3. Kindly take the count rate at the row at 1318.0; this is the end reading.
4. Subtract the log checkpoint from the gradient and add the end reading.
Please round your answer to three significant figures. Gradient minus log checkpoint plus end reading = 13.9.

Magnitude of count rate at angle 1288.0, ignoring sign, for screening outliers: 12.5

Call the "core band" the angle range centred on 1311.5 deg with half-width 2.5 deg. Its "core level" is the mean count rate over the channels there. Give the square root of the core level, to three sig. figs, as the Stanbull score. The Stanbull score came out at 3.94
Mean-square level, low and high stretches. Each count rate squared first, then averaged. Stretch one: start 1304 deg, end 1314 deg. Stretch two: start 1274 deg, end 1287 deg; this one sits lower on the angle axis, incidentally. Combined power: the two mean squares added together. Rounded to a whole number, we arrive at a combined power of 429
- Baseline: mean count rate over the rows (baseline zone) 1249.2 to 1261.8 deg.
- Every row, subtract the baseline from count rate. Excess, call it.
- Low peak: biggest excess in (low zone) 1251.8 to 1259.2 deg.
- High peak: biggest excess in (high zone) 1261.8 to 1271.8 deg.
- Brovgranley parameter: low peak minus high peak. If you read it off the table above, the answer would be 0.55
